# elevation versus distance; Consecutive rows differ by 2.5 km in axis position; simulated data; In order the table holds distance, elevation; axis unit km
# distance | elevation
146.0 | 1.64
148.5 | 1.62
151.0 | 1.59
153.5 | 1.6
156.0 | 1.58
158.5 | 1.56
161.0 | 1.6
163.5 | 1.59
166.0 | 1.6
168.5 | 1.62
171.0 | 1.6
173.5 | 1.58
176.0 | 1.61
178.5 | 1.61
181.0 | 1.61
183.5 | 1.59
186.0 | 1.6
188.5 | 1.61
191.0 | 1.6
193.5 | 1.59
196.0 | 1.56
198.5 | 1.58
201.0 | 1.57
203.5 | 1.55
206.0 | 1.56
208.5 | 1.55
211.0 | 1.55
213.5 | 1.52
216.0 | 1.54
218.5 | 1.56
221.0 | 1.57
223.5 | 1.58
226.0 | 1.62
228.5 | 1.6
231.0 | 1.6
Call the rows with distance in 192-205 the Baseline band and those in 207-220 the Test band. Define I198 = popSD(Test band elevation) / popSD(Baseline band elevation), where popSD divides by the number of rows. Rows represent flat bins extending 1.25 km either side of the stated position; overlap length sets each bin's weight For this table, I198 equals 0.96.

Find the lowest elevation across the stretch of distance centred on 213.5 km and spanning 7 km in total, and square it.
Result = 2.31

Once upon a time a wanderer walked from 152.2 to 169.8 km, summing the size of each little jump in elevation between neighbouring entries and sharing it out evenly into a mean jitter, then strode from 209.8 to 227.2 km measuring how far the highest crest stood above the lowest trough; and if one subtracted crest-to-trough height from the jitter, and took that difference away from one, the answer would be 1.08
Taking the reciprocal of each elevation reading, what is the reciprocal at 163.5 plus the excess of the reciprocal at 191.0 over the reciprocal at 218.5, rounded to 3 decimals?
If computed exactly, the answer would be 0.613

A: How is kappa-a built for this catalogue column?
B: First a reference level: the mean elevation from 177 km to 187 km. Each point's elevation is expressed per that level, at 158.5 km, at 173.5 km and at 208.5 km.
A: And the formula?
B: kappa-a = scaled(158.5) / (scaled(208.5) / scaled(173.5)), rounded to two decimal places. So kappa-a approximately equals 0.99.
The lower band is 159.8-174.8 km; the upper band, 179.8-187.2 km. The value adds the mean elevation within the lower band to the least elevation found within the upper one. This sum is 3.19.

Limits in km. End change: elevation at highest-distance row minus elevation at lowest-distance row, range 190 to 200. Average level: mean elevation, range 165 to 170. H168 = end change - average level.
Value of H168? -1.63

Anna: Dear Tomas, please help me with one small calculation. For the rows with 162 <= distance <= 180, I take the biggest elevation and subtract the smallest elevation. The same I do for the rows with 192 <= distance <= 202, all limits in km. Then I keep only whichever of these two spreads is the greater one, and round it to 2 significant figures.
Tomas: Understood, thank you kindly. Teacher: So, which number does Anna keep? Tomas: 0.040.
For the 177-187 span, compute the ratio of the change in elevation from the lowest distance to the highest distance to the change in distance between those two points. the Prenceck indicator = -0.001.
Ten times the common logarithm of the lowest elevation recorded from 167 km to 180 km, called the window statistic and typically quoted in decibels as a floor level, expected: 1.99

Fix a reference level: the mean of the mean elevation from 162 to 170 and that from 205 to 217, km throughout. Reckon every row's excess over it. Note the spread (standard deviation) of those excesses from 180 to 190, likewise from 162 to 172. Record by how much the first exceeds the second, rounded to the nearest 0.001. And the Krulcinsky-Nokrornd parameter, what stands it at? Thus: -0.003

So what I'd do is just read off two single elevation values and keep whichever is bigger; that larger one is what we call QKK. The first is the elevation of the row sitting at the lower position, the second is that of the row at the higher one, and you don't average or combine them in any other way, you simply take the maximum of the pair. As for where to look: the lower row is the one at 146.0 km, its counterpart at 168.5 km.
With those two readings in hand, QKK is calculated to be 1.64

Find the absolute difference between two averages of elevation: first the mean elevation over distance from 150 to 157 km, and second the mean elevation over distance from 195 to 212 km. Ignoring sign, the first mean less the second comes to 0.030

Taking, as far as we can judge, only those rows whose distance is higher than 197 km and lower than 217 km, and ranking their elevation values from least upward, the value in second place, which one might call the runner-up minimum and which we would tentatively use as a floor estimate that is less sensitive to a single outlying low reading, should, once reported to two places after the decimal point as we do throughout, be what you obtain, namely 1.54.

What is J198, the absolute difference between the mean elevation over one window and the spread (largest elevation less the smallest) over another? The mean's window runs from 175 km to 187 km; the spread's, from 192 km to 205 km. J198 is 1.56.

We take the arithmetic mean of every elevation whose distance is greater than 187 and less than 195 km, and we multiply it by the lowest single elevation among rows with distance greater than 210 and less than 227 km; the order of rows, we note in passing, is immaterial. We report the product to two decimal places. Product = 2.43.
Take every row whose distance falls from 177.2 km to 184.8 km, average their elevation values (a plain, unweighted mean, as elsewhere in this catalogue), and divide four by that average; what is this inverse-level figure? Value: 2.49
